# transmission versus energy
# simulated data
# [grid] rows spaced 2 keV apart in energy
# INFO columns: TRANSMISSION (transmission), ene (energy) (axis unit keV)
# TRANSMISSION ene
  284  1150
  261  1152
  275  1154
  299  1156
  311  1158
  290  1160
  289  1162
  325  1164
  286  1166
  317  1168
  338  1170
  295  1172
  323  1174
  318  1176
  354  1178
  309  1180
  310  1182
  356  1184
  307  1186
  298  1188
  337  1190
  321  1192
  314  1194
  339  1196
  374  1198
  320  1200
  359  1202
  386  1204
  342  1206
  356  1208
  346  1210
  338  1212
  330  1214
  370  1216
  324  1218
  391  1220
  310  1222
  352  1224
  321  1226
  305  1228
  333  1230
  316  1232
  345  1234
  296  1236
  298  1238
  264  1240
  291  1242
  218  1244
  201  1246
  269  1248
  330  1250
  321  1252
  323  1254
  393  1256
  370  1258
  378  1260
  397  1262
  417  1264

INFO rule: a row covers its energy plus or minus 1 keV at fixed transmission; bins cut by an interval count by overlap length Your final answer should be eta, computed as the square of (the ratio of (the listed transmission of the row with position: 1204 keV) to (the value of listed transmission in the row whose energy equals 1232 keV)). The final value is 1.5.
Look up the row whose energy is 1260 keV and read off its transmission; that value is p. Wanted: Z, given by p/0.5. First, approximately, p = 378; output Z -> 756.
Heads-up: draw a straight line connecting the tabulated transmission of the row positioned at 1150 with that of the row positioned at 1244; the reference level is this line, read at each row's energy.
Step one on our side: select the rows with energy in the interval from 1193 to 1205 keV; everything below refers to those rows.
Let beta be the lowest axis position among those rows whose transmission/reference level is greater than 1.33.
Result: 1196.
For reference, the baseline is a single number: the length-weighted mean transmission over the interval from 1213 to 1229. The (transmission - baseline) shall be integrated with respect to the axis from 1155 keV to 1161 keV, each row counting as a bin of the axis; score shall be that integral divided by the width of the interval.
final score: -38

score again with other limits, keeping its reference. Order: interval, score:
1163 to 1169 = -29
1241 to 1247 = -101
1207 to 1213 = 9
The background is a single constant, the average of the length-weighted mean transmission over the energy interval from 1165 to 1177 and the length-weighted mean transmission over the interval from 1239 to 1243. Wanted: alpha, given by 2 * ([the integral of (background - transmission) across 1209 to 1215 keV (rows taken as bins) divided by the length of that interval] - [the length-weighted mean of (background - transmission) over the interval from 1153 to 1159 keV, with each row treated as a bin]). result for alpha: -86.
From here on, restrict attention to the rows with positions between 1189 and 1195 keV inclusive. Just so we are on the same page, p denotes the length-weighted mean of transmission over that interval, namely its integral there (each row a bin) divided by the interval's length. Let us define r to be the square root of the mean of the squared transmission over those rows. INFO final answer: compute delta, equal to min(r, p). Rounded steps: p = 324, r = 324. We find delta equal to 324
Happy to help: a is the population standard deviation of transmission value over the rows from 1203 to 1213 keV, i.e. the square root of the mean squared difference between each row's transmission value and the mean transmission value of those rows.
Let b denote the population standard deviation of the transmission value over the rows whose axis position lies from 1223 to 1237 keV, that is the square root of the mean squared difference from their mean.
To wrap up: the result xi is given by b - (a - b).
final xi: 21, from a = 17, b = 19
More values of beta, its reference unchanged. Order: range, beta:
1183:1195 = 1184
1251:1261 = 1252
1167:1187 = 1178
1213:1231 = 1214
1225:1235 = 1226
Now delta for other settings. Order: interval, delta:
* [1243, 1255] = 277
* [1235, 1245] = 273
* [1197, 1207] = 356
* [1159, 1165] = 301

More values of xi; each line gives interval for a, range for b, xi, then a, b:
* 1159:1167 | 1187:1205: 39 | 16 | 28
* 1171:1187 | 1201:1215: 13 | 21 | 17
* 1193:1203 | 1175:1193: 17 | 23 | 20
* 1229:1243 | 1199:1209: 18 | 25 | 22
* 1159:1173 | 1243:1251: 81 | 19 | 50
